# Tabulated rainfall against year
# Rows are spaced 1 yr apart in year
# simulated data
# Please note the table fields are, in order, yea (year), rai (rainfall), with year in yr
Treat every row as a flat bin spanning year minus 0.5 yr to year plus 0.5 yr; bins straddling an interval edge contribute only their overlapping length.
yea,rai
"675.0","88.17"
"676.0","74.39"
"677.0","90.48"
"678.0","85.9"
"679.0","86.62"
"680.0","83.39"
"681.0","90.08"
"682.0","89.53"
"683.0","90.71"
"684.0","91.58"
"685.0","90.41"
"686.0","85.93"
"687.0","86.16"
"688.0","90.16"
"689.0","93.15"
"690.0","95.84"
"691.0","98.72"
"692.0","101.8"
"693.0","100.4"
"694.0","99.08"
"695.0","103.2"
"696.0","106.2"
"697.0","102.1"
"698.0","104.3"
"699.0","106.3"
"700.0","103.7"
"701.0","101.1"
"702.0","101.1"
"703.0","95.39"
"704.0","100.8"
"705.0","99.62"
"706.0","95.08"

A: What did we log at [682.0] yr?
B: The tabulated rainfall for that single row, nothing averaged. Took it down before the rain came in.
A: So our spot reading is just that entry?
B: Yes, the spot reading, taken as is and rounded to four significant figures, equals 89.53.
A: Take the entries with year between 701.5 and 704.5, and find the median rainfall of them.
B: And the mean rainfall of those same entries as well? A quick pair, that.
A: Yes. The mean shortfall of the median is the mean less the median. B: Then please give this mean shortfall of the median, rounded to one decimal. -1.7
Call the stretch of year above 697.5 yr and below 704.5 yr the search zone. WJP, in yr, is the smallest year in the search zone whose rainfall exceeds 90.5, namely 698.0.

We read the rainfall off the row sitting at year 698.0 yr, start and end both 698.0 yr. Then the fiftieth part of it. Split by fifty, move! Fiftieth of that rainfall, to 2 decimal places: 2.09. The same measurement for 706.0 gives 1.90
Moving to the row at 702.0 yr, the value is 2.02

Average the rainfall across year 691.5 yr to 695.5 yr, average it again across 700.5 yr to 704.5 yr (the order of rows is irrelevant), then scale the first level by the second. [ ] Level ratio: 1.02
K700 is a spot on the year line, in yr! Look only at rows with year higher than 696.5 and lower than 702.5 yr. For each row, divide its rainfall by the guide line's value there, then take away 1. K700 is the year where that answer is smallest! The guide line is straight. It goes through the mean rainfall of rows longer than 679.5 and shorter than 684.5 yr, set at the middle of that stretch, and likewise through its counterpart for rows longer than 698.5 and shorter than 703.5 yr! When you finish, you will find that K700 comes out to 702.0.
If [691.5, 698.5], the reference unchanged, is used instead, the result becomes 694.0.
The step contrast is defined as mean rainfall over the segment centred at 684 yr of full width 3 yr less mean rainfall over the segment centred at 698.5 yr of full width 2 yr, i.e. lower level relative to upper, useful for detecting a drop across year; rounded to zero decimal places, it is -14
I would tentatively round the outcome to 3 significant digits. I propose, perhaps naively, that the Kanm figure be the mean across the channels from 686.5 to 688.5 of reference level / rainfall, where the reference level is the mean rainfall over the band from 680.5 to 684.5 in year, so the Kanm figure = 1.03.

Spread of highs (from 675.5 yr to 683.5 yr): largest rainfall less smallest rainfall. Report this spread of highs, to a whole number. 16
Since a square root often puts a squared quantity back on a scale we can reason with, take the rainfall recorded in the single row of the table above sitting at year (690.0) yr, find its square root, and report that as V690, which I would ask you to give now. 9.8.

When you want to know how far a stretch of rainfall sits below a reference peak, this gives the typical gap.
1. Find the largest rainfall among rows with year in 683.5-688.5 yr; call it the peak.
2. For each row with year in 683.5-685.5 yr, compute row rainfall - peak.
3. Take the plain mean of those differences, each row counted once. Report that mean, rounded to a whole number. -1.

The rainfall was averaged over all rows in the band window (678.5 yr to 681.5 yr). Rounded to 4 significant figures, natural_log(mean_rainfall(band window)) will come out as 4.462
